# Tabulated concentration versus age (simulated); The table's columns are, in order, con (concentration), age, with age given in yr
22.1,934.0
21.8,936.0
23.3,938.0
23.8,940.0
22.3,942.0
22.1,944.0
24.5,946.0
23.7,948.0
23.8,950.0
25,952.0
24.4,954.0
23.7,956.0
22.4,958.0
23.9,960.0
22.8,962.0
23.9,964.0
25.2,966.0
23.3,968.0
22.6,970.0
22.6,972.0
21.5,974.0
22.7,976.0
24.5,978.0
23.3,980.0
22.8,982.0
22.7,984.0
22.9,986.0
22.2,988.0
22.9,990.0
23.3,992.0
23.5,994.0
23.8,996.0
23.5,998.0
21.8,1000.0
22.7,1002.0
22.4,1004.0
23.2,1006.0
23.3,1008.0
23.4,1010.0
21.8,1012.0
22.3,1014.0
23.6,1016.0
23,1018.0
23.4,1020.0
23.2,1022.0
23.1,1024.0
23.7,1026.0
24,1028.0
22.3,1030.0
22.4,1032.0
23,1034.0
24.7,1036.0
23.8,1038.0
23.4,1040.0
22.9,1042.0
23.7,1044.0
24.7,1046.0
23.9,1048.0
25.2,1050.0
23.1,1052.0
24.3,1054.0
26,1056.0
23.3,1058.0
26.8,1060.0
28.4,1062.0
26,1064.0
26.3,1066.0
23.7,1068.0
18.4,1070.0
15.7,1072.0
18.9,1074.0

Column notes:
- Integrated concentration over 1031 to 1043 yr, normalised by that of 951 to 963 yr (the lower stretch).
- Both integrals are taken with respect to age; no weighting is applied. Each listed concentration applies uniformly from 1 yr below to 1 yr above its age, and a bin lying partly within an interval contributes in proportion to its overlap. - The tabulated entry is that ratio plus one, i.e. 1.99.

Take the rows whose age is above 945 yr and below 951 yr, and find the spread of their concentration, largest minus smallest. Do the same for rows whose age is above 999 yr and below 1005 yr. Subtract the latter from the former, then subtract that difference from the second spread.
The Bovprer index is 1.0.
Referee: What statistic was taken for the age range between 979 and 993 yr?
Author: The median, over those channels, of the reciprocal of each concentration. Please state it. 0.0437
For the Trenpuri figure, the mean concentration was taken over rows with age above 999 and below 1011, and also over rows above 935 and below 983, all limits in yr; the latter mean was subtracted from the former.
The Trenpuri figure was -0.53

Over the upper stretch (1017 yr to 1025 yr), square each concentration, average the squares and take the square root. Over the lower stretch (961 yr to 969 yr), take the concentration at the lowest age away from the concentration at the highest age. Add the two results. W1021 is 23.7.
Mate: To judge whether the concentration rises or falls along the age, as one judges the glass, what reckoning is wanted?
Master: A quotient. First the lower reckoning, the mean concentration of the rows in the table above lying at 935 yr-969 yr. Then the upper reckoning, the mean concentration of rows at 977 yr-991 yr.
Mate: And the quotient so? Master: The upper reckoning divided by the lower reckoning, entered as 0.98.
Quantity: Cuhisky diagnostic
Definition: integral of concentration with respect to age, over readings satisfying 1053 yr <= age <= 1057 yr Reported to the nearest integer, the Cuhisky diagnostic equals 101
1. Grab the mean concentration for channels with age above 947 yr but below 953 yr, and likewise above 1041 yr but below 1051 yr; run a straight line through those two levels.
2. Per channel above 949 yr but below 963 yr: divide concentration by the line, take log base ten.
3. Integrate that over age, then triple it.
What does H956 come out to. -0.35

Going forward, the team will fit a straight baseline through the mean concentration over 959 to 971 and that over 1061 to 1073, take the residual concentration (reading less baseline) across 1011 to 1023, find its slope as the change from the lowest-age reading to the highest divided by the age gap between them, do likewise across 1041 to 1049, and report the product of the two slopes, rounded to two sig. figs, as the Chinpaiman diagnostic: 0.025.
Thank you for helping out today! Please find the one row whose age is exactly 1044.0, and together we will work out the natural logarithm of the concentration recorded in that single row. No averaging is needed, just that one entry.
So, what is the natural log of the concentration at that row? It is 3.17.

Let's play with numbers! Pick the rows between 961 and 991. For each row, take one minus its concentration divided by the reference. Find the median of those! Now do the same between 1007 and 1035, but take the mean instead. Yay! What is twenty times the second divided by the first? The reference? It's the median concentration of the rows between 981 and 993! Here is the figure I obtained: -74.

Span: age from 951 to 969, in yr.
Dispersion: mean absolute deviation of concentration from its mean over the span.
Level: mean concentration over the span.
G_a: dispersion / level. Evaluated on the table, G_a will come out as 0.030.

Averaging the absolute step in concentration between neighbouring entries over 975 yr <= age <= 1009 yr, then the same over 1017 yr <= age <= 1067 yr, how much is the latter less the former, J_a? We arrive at 0.48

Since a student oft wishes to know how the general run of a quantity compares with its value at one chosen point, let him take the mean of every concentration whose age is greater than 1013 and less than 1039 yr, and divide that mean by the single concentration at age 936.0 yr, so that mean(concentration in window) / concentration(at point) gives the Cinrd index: 1.07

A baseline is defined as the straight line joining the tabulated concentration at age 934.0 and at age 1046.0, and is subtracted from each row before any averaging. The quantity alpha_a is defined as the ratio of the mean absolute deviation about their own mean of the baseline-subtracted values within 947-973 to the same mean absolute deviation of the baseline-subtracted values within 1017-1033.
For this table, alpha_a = 1.71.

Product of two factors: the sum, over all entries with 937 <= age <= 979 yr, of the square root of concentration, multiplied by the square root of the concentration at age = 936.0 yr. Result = 474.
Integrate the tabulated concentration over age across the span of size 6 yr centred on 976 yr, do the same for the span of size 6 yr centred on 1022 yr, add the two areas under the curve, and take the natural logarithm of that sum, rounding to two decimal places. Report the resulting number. 5.62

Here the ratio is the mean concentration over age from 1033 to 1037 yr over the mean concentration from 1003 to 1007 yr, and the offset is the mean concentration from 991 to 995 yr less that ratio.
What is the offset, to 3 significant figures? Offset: 22.4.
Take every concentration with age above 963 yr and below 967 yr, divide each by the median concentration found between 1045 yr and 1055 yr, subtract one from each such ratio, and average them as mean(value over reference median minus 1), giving 0.01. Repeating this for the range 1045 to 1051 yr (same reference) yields 0.01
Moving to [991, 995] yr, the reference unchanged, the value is -0.04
